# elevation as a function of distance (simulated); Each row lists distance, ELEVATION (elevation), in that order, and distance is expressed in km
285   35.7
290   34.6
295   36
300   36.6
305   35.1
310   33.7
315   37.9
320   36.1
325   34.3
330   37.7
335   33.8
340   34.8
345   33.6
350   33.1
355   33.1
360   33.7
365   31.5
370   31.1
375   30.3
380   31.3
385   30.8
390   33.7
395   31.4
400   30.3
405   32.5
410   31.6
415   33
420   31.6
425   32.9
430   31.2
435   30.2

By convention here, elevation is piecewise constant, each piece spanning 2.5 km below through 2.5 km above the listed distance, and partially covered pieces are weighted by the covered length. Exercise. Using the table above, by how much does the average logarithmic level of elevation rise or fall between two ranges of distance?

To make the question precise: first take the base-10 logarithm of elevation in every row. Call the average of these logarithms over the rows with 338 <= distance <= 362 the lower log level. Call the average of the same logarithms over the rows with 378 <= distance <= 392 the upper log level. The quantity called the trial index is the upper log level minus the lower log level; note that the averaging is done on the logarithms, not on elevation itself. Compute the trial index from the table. -0.023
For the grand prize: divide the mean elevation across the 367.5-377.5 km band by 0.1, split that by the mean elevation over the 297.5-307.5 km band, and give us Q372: 8.6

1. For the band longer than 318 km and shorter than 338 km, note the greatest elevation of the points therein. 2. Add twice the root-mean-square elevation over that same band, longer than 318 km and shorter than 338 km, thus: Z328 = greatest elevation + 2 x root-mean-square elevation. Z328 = 109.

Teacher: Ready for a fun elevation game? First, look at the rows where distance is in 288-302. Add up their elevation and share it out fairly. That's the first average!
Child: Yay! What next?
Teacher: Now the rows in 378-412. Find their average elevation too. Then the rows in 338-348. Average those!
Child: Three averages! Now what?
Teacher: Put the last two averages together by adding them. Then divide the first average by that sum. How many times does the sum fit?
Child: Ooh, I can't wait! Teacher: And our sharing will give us 0.543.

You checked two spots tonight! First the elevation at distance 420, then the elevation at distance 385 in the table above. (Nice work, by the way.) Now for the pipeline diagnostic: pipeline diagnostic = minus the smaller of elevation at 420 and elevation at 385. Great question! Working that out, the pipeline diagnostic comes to -30.8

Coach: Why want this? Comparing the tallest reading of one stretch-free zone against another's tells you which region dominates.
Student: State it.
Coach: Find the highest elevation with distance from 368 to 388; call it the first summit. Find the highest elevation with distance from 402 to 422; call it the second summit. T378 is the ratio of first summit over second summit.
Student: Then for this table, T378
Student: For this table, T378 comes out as 0.95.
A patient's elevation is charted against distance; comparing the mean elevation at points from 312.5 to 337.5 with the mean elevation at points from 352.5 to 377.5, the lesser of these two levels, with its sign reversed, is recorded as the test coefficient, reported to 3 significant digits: -31.9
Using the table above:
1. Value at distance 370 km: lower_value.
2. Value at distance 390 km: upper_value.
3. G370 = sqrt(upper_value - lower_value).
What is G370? 1.61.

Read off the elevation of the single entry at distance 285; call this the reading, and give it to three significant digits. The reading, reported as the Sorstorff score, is 35.7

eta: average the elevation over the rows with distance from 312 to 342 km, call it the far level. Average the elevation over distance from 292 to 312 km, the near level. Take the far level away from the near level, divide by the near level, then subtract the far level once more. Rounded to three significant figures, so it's -35.8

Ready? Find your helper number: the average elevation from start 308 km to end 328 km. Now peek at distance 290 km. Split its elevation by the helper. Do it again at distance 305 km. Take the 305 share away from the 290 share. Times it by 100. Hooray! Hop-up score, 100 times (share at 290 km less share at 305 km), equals -1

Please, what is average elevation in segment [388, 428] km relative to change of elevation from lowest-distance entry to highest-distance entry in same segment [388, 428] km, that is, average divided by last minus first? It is -40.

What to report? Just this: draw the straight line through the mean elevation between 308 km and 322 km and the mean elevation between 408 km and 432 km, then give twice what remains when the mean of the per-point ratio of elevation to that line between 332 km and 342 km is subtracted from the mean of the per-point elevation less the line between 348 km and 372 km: -5.5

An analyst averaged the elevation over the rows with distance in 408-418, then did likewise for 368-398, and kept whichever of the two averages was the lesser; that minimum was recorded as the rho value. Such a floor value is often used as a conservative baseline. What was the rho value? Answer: 31.4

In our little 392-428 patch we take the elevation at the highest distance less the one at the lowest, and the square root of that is 1.2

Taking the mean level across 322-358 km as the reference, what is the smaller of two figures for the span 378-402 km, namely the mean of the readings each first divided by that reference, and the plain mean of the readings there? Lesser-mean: 0.92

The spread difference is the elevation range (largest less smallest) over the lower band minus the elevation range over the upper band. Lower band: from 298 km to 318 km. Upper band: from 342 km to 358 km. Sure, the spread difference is 4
